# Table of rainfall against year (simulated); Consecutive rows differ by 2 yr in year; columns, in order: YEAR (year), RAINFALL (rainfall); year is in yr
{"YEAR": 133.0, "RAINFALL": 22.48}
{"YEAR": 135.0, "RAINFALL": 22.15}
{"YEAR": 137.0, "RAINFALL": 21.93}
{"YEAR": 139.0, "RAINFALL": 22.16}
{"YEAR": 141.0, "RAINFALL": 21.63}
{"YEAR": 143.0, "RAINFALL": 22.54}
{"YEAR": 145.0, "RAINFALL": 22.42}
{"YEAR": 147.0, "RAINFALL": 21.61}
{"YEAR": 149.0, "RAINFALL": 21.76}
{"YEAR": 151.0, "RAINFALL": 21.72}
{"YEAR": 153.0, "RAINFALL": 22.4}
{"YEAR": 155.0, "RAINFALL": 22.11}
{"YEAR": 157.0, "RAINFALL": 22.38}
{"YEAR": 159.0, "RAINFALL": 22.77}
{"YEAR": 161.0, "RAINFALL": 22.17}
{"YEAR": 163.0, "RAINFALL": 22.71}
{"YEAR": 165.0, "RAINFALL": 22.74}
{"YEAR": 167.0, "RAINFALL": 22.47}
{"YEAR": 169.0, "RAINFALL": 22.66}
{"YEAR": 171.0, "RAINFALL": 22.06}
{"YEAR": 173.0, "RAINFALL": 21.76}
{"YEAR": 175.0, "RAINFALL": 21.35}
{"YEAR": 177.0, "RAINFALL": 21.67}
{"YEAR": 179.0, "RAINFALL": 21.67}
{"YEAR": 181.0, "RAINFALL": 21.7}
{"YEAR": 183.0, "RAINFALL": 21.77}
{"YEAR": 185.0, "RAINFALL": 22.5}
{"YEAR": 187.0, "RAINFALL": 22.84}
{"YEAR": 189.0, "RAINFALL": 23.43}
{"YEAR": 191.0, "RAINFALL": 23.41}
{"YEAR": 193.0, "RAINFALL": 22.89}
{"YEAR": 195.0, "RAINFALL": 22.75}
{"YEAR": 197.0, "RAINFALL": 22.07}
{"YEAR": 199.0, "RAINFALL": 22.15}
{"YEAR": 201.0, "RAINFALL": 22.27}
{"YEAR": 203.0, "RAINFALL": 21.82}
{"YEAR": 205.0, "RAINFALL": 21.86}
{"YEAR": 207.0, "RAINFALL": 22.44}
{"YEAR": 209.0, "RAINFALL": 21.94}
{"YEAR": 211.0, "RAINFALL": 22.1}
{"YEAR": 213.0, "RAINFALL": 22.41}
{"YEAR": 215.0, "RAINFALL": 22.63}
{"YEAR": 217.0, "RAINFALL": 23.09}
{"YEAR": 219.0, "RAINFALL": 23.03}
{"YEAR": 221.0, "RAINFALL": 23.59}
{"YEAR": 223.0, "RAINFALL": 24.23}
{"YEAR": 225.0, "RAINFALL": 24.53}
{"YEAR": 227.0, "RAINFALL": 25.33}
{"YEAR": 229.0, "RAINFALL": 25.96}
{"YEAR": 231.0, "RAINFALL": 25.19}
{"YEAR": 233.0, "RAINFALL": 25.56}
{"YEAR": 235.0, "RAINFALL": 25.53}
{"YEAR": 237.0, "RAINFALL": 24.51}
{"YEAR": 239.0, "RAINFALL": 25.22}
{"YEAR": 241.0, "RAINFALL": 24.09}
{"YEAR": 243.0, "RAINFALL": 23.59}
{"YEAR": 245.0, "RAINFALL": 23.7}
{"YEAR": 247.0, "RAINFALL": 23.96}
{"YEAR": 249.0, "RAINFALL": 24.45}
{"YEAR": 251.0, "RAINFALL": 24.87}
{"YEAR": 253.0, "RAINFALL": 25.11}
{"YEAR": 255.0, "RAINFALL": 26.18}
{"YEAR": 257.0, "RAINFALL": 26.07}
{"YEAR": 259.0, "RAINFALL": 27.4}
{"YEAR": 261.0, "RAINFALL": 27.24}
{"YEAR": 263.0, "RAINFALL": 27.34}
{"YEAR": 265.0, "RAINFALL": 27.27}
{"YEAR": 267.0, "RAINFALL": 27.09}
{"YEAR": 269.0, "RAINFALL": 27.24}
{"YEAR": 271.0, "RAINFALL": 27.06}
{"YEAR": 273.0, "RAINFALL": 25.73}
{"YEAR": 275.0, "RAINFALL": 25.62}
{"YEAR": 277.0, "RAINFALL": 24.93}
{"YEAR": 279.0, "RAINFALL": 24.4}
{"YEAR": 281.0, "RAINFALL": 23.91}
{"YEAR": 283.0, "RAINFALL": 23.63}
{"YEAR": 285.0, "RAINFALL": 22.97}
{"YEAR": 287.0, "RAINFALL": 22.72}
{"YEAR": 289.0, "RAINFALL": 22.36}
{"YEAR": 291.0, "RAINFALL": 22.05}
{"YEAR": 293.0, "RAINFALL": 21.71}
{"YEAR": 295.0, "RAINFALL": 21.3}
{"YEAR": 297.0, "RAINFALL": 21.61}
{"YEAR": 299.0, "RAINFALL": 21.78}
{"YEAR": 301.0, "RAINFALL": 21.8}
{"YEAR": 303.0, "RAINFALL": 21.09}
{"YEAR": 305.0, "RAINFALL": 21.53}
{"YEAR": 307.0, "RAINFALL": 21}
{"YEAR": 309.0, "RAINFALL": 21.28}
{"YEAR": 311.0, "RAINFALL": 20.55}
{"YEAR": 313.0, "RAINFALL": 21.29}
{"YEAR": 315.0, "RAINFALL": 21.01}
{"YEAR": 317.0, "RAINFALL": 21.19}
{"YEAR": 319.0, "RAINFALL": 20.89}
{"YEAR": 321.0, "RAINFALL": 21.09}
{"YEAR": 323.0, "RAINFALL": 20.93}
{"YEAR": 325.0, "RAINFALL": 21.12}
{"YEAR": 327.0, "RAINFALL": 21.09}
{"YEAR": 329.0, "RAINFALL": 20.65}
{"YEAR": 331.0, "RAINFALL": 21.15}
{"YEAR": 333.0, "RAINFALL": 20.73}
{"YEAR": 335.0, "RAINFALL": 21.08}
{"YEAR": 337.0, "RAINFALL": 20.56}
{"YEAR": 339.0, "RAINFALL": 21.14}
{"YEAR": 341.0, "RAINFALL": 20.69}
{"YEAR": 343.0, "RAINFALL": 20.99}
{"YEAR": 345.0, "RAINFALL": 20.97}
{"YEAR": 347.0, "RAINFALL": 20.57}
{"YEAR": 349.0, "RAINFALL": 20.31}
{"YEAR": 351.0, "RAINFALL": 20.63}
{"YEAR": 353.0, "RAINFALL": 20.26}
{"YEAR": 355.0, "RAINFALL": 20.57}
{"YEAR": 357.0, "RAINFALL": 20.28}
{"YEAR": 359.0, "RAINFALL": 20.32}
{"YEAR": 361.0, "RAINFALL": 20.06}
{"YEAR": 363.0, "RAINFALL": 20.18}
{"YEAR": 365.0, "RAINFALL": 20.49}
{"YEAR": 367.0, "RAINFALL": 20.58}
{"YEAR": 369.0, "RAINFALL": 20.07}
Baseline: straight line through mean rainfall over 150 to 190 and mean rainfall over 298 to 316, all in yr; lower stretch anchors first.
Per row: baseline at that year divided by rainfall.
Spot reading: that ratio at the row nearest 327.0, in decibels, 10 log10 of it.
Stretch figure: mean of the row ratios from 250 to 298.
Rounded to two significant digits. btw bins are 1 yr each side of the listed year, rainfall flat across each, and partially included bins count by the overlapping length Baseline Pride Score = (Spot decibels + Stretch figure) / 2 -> 0.44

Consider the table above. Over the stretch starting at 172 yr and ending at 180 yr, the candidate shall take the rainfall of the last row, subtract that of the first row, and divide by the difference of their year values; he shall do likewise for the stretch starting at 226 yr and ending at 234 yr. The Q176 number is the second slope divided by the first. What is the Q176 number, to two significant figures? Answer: -2.6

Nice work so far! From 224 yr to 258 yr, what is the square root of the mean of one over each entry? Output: 0.200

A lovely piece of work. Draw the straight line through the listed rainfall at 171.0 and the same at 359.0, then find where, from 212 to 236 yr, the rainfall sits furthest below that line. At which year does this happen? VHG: 213.0 yr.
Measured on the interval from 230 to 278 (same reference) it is 243.0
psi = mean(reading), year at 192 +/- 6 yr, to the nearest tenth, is 22.9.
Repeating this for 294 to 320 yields 21.3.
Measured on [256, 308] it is 24.1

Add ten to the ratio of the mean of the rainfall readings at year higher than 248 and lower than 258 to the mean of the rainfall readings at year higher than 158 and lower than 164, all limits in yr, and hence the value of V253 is 11.1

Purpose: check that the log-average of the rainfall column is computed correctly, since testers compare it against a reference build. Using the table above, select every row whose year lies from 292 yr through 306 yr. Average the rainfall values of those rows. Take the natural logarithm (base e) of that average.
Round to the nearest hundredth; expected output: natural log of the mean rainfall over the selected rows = 3.07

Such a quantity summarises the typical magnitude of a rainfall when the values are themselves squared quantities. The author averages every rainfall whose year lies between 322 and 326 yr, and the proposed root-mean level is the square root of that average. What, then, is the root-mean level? 4.59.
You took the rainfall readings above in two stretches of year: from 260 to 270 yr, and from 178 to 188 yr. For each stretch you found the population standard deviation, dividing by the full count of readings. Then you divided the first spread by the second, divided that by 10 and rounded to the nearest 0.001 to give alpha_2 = 0.017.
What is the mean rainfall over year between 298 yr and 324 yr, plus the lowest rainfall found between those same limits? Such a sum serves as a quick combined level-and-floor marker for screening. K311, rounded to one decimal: 41.7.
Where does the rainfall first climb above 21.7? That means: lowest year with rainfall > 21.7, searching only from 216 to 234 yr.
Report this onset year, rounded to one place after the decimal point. 217.0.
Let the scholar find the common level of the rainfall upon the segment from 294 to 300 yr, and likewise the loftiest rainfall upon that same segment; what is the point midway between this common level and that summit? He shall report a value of 21.7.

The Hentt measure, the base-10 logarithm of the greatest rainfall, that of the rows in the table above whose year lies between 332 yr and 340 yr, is 1.33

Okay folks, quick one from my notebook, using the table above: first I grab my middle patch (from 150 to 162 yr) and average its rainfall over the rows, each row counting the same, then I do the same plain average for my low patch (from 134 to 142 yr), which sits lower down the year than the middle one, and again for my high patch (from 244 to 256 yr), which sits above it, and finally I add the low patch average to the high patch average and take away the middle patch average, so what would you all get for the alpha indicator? 24.4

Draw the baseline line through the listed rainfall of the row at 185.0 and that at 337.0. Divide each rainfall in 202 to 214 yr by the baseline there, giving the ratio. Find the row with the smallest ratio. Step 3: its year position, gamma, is 203.0 yr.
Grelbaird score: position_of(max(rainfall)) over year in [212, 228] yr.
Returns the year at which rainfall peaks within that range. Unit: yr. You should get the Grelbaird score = 227.0 yr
